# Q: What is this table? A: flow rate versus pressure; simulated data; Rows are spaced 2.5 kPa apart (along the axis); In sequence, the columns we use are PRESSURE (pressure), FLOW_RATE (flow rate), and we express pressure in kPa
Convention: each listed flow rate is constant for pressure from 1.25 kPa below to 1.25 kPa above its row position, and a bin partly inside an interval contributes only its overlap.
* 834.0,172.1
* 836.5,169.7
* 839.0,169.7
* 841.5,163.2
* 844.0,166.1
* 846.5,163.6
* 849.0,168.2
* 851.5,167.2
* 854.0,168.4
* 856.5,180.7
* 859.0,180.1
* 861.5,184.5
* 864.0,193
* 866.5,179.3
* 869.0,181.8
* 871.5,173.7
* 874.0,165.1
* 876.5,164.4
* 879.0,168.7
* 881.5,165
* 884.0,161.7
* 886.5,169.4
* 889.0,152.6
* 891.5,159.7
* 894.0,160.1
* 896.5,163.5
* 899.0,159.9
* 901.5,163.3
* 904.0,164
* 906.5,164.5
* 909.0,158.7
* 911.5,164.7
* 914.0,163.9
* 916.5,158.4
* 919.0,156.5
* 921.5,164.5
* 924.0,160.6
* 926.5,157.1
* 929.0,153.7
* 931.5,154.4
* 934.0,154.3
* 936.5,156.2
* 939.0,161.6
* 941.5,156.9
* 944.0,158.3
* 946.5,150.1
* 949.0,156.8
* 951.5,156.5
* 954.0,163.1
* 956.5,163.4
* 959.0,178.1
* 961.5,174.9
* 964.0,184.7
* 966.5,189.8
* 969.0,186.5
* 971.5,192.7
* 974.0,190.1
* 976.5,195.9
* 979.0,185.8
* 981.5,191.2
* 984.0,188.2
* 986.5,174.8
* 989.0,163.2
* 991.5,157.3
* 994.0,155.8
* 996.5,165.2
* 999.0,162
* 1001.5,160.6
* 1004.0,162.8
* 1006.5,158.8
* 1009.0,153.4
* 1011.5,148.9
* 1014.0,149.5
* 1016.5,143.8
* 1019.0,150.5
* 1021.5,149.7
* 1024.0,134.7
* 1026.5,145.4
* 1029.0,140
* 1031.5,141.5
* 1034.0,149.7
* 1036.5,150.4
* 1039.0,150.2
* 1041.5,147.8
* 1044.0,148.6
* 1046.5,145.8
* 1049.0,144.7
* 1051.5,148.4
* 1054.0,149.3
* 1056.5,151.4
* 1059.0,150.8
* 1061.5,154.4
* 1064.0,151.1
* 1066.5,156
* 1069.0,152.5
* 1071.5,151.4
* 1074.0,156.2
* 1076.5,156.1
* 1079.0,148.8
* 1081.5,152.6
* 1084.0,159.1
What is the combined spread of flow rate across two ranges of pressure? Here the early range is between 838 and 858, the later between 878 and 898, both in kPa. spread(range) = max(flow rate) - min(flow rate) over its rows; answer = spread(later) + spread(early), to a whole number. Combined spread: 34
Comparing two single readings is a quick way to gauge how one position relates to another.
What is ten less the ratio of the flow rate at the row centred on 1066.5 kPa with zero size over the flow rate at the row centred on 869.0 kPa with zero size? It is 9.14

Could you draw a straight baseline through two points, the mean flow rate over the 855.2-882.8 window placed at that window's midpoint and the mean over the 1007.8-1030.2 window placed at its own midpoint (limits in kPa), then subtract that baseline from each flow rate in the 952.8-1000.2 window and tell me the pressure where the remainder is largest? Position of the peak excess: 976.5 kPa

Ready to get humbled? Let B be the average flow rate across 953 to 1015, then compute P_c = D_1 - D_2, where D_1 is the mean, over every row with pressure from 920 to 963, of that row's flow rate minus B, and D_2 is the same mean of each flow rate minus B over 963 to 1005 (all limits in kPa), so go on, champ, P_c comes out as -17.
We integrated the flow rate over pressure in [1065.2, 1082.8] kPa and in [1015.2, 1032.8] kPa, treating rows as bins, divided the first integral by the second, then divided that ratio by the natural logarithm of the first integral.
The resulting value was 0.135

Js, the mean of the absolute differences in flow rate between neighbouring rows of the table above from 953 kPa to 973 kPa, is 6.09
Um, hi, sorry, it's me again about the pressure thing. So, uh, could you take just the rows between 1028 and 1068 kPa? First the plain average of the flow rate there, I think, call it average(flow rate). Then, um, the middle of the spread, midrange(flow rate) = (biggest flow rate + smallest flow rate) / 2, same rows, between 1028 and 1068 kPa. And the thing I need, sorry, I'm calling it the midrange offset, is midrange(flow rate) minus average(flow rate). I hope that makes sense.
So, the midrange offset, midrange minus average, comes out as -0.8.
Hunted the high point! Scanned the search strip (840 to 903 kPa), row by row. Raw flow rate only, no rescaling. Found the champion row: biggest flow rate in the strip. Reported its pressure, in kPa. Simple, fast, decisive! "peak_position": 864.0 kPa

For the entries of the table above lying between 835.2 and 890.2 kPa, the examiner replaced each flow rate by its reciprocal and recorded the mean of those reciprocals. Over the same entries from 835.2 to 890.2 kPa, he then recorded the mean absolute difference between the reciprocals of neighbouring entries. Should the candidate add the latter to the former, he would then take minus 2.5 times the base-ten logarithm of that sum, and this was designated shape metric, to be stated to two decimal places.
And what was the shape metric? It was 5.54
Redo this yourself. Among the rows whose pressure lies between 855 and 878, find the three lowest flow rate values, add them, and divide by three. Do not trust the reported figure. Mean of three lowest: 168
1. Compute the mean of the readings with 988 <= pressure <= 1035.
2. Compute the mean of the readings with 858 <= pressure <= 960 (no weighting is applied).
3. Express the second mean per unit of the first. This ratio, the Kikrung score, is 1.077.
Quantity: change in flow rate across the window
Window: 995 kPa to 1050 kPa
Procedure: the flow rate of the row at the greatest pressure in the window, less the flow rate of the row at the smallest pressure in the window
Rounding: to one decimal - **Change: -20.5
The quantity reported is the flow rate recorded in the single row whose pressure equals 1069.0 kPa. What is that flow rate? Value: 152.5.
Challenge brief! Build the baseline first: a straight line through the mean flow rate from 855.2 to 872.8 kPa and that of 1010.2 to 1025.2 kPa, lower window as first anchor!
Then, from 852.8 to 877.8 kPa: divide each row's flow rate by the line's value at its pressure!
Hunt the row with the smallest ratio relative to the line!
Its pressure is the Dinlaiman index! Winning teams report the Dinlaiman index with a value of 854.0 kPa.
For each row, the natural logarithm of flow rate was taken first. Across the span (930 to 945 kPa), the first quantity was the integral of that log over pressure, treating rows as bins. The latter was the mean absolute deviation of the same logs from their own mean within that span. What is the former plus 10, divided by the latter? 6774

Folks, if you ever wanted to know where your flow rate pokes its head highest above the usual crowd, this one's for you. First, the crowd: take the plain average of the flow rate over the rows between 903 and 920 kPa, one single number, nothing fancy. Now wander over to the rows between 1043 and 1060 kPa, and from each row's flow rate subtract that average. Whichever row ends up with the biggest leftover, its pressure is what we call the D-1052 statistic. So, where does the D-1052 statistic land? 1056.5 kPa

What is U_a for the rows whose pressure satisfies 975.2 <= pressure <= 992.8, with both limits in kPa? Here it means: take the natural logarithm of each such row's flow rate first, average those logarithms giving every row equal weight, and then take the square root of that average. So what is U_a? 2.28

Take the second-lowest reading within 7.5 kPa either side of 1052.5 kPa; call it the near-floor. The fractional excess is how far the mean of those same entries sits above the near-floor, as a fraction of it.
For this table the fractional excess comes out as 0.018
